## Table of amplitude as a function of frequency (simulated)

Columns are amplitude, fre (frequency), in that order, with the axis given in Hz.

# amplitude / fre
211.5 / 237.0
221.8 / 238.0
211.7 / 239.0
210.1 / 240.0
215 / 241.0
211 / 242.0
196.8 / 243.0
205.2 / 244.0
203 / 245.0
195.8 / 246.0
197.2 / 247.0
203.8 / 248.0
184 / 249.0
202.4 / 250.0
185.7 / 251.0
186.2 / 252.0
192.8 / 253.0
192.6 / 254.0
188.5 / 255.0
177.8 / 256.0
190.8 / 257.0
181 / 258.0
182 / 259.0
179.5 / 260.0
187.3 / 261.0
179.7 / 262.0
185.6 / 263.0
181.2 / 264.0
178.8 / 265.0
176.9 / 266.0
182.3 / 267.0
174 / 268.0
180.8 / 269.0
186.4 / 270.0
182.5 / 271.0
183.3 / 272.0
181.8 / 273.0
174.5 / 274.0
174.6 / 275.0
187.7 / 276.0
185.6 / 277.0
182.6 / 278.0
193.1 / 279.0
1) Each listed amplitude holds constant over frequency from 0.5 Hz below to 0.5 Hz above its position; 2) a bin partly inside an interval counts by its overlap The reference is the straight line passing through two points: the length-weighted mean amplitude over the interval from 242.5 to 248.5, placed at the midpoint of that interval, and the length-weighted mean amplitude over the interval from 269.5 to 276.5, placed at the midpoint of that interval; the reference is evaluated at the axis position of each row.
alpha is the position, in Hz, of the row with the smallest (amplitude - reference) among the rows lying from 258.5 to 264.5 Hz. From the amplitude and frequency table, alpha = 260.0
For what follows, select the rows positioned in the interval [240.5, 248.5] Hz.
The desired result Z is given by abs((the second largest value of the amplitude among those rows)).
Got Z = 211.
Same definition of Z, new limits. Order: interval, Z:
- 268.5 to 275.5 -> 183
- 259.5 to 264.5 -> 186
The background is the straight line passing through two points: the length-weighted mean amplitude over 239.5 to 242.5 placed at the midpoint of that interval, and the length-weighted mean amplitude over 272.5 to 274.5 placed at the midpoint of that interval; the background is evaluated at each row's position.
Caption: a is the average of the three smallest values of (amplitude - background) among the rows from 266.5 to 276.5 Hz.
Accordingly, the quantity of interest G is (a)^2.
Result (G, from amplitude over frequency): 27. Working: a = -5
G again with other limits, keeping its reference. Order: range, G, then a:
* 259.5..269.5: 121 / -11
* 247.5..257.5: 326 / -18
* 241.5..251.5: 264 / -16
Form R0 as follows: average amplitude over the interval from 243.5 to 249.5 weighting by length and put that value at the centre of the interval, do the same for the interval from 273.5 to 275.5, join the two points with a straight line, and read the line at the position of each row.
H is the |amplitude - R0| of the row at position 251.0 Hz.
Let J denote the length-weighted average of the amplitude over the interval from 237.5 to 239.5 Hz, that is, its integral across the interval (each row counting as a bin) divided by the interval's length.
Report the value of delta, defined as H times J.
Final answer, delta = 1879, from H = 9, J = 217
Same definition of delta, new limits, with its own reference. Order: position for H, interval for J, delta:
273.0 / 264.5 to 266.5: 1064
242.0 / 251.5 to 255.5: 1717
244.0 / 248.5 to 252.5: 934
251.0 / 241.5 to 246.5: 1755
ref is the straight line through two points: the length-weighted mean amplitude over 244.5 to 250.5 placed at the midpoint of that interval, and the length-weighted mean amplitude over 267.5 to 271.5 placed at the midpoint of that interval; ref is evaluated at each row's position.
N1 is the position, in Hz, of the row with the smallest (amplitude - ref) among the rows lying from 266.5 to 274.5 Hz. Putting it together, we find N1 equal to 268.0 Hz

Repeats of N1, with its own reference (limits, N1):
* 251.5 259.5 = 256.0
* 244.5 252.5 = 249.0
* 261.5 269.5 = 268.0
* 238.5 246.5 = 243.0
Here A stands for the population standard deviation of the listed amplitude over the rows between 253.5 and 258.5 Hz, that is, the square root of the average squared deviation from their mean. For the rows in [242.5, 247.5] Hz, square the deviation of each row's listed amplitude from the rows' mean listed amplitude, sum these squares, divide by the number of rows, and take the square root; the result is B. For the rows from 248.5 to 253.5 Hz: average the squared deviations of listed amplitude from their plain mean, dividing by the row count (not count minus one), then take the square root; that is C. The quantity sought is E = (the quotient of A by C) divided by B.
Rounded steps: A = 5.7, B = 3.8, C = 6.8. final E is 0.22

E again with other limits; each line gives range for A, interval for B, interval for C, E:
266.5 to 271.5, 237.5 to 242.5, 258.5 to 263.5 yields 0.30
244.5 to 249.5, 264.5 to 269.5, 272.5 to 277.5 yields 0.44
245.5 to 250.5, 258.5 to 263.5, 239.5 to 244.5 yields 0.36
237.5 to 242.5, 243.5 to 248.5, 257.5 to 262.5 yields 0.40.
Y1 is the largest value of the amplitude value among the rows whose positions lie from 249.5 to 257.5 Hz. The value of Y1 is 202.4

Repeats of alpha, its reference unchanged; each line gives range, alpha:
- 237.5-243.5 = 243.0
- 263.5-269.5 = 268.0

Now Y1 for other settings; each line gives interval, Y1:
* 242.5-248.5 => 205.2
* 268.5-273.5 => 186.4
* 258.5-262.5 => 187.3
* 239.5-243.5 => 215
